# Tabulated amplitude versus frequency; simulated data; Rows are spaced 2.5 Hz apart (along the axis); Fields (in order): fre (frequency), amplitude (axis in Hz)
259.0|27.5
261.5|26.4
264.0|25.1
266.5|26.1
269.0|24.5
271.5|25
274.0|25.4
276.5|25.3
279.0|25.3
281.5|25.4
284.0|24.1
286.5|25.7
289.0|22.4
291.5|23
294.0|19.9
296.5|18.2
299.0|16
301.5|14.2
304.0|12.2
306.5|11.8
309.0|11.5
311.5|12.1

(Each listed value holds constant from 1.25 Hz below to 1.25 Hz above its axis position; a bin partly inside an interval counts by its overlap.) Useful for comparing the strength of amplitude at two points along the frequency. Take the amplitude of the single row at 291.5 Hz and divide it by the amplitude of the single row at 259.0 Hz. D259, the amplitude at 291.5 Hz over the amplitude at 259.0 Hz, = 0.84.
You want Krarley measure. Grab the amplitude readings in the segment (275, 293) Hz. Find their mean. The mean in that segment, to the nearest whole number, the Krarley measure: 24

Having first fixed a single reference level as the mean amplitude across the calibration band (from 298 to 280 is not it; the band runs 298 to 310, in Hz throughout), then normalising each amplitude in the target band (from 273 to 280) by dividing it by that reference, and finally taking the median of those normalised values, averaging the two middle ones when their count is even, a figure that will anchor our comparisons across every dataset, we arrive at 1.93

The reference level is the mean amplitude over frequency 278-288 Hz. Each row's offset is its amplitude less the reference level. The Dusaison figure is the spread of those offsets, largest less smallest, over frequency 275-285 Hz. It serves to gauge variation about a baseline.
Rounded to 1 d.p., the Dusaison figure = 1.3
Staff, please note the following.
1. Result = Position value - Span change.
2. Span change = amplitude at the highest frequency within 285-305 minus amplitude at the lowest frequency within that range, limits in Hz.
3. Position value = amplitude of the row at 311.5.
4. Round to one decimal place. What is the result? 25.6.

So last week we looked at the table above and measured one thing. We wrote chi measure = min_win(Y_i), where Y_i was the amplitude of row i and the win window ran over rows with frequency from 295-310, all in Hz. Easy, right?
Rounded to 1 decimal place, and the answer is 11.5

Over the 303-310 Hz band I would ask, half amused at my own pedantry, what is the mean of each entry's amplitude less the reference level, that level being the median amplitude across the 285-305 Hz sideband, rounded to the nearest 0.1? -7.2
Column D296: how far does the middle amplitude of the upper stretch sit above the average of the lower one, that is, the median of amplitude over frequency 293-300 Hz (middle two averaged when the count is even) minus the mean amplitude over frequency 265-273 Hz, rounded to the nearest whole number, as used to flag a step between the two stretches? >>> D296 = -7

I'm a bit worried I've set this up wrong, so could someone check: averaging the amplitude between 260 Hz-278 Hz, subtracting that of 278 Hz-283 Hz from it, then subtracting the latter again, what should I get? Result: -25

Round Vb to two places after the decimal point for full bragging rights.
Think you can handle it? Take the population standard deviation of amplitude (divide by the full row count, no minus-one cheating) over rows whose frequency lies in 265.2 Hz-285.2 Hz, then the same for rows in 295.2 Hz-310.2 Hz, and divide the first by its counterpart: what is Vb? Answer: 0.23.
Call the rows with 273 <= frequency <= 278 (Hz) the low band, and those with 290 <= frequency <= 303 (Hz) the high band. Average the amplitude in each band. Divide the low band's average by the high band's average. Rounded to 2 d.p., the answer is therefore 1.39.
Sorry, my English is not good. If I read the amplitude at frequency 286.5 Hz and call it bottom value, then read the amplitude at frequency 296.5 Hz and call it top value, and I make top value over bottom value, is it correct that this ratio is 0.71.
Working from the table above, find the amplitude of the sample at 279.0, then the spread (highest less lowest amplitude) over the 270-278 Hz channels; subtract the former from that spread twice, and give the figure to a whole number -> -50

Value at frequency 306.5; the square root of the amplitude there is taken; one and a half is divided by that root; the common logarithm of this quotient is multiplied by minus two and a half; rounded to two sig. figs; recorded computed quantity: 0.90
